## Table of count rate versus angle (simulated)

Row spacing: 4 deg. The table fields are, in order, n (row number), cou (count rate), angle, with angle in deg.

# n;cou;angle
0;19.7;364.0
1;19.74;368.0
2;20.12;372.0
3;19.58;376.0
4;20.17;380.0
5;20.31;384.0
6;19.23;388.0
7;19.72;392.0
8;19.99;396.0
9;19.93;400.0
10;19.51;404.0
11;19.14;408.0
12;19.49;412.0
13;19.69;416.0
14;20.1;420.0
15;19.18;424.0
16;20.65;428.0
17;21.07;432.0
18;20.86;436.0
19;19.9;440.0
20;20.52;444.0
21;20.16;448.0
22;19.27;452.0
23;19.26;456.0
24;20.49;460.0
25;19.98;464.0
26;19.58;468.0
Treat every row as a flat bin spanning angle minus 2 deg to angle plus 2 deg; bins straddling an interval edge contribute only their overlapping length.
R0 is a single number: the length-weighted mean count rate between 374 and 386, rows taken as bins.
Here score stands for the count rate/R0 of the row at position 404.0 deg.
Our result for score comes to 0.97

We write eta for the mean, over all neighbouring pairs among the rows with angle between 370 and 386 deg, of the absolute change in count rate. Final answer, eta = 0.42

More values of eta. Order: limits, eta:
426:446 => 0.55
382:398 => 0.61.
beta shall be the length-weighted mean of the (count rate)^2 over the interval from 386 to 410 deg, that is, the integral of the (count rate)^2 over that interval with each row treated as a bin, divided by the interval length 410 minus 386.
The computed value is 384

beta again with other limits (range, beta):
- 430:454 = 412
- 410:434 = 402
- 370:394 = 394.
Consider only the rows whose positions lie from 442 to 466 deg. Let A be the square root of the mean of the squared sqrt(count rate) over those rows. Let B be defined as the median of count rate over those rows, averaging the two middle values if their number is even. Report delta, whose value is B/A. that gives 4.49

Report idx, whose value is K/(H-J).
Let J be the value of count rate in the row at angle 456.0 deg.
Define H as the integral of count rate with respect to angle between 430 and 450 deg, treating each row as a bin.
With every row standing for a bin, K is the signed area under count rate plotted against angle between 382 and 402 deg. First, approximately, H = 410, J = 19.26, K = 397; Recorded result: 1.02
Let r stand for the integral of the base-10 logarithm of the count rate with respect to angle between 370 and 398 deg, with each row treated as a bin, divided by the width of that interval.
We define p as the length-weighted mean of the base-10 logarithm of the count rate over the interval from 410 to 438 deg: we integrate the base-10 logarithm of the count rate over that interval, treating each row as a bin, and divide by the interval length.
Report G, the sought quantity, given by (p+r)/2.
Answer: 1.30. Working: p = 1.30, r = 1.30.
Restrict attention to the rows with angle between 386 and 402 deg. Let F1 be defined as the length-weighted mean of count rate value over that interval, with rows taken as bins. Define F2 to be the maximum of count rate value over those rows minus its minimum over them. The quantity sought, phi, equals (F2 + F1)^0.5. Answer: 4.53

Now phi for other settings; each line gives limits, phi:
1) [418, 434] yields 4.71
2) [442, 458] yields 4.59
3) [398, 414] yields 4.51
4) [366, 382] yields 4.53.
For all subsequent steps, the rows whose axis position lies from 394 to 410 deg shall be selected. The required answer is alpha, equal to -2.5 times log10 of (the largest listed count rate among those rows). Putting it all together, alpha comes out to -3.25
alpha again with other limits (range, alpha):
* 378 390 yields -3.27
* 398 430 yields -3.29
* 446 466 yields -3.28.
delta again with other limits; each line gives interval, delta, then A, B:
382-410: 4.44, 4.44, 19.7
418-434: 4.53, 4.50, 20.4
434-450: 4.51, 4.51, 20.3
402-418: 4.42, 4.41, 19.5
